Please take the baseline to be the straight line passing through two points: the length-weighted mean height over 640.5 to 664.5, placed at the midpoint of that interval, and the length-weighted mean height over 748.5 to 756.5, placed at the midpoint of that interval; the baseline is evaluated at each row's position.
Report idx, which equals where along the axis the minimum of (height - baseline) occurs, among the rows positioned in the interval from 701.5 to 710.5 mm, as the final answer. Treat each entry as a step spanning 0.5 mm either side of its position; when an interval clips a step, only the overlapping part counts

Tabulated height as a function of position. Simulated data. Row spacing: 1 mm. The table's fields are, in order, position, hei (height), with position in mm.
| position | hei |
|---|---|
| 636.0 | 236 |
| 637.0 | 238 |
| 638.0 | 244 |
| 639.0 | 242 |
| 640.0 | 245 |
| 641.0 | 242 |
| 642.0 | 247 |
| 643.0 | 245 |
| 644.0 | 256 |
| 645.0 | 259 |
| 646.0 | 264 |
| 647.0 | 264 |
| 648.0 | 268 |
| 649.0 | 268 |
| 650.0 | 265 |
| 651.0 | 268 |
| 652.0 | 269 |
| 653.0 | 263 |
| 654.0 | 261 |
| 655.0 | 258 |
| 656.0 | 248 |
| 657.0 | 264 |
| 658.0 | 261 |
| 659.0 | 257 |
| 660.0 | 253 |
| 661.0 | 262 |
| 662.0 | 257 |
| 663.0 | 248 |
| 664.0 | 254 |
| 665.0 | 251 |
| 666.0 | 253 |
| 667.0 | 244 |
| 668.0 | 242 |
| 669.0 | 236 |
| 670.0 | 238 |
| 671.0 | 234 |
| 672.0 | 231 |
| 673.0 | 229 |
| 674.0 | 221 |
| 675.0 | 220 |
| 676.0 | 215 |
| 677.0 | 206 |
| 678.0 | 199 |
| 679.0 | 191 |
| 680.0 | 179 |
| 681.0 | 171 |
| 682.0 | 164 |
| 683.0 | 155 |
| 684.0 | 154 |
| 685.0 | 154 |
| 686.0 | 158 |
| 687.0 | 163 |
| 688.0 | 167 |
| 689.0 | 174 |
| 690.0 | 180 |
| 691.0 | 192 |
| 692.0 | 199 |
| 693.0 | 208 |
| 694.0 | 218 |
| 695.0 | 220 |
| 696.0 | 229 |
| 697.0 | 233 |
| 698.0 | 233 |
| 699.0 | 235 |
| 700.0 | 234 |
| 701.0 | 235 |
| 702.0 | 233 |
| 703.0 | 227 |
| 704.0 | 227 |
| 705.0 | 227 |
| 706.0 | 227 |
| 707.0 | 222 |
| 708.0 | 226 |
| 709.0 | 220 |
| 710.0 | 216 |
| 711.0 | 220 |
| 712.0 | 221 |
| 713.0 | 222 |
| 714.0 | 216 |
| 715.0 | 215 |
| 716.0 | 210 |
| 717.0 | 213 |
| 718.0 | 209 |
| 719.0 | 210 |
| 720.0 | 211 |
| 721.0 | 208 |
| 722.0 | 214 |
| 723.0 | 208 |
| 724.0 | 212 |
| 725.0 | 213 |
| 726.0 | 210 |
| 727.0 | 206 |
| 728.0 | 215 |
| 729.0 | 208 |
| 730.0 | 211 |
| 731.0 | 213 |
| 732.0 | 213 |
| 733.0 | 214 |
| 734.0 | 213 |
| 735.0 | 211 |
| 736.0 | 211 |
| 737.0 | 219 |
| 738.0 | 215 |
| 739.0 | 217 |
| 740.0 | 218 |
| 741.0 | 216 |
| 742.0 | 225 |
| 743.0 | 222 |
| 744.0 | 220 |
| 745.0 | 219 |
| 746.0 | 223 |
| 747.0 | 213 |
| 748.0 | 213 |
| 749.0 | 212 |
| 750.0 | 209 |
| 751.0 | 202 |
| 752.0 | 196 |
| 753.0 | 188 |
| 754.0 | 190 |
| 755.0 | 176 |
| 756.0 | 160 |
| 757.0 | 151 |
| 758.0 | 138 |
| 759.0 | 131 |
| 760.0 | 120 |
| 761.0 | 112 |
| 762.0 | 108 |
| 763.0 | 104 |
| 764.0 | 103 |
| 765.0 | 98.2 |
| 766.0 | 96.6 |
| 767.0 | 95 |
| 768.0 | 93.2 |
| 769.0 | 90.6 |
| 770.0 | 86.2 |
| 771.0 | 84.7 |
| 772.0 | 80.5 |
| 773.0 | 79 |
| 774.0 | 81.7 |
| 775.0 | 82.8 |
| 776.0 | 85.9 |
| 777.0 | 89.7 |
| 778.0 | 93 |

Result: 710.0 mm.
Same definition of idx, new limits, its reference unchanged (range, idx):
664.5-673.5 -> 673.0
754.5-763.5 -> 763.0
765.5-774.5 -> 773.0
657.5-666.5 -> 663.0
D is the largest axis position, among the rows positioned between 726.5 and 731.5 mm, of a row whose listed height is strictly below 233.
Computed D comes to 731.0 mm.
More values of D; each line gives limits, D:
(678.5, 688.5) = 688.0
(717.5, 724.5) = 724.0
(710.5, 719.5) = 719.0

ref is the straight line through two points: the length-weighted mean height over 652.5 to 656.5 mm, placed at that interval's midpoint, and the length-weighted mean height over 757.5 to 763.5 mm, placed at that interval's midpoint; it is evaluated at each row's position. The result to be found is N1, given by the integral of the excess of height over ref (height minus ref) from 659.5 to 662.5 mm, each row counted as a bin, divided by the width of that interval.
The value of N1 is 8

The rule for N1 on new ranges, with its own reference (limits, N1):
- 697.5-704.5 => 35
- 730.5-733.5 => 57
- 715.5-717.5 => 35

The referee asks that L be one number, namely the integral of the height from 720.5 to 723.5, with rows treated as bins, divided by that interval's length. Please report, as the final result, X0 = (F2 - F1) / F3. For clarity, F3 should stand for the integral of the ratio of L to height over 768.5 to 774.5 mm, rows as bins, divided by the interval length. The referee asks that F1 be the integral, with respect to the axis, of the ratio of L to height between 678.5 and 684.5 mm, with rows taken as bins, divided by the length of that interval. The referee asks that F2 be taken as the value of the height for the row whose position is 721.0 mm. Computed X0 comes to 82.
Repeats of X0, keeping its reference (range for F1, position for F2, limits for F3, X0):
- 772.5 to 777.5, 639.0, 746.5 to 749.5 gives 243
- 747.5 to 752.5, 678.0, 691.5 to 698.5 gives 207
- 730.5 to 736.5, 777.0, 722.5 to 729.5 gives 89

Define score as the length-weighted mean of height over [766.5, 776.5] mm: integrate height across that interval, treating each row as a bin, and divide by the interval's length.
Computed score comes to 86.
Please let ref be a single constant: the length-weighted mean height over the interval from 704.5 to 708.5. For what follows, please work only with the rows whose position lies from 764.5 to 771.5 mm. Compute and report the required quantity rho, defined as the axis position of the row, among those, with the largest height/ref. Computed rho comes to 765.0 mm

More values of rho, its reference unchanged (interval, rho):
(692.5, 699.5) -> 699.0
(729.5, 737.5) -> 737.0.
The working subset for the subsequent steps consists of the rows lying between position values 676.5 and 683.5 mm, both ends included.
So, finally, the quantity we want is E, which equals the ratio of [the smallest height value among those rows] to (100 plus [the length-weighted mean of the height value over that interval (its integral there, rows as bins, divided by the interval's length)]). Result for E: 0.55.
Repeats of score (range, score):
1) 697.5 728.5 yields 219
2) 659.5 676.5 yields 240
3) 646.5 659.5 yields 263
